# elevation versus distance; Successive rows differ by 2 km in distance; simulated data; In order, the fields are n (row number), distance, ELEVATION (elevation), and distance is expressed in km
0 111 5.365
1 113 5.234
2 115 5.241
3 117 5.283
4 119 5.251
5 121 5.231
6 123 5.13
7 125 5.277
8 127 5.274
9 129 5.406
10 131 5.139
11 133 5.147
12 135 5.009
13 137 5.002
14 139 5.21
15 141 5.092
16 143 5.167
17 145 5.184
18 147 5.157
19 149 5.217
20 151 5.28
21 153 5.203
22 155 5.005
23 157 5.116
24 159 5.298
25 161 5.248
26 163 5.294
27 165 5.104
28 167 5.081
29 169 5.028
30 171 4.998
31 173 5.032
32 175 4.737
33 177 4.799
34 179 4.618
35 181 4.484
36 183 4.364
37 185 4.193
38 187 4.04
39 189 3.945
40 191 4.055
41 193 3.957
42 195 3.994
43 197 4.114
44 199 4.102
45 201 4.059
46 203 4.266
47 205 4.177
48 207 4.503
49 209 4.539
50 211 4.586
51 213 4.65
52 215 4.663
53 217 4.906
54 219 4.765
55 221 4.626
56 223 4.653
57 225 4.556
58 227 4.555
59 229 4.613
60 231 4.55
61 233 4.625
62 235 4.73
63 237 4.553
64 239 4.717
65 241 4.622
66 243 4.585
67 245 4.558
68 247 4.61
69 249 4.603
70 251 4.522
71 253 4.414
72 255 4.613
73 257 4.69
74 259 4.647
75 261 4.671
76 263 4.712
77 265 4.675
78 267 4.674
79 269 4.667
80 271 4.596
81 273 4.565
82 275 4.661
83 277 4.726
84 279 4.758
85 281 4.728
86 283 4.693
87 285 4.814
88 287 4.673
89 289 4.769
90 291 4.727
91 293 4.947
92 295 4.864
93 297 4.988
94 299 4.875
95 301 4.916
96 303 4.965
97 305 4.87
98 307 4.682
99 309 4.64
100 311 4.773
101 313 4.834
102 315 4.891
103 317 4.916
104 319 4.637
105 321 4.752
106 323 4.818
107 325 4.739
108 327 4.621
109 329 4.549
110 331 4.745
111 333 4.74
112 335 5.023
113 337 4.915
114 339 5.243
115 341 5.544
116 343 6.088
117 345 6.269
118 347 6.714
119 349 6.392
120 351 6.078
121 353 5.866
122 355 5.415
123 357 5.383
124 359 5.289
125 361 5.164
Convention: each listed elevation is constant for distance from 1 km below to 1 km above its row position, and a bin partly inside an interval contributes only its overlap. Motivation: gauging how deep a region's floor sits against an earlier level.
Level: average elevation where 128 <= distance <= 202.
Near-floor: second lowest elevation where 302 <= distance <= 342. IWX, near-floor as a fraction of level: 0.96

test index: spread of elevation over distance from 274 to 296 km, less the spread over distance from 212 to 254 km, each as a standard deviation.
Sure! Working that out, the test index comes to 0.0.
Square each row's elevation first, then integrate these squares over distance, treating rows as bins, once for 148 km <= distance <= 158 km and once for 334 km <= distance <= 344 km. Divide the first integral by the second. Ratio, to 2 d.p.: 0.92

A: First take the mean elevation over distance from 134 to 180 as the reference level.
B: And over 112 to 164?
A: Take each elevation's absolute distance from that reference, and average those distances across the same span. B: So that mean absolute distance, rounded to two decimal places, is 0.13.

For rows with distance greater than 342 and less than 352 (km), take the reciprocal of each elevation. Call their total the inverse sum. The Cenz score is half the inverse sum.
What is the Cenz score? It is 0.40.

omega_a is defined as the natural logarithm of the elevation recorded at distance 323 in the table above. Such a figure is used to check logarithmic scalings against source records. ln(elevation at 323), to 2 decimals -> 1.57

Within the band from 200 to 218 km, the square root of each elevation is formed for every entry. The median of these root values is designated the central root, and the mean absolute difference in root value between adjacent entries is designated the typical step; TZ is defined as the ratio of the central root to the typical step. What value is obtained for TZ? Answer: 70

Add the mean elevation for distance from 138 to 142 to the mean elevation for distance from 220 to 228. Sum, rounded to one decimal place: 9.7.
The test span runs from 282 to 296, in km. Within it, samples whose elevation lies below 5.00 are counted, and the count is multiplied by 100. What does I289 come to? 700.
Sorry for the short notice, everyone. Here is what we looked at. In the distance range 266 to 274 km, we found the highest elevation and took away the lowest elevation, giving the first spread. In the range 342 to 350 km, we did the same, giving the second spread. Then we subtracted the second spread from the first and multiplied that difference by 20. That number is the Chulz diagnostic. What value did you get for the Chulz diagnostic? -10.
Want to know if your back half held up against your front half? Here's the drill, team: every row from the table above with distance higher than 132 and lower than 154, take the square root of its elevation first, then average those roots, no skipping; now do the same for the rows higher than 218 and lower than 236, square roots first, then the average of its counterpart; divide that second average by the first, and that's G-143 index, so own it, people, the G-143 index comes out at 0.95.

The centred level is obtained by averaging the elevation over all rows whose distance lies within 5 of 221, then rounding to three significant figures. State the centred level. 4.70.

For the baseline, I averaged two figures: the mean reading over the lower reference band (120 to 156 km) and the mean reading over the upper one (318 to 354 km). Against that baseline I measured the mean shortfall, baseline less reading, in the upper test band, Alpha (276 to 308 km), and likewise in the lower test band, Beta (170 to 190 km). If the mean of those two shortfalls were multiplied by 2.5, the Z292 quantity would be 1.45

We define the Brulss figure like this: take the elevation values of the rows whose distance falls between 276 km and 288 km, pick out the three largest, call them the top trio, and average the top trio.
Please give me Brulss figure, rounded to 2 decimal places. 4.77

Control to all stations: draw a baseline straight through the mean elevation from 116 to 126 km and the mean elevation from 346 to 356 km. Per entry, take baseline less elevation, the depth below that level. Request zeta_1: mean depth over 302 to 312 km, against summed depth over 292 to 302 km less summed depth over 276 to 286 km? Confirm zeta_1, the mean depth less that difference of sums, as 1.72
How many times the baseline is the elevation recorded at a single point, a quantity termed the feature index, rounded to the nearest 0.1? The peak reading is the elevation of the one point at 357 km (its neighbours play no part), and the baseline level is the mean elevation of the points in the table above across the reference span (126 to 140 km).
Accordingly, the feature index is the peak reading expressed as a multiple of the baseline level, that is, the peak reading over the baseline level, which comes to 1.0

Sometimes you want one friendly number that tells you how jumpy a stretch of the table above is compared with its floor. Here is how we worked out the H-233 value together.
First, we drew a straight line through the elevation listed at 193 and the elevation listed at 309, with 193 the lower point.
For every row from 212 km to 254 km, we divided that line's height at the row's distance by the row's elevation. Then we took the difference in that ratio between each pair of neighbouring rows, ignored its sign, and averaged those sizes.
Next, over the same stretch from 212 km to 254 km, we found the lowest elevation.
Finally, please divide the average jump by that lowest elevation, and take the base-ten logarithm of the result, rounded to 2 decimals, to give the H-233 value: -2.41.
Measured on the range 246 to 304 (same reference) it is -2.48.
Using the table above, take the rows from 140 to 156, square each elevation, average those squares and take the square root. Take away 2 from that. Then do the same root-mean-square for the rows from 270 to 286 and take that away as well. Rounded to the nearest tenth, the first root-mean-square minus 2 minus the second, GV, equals -1.5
